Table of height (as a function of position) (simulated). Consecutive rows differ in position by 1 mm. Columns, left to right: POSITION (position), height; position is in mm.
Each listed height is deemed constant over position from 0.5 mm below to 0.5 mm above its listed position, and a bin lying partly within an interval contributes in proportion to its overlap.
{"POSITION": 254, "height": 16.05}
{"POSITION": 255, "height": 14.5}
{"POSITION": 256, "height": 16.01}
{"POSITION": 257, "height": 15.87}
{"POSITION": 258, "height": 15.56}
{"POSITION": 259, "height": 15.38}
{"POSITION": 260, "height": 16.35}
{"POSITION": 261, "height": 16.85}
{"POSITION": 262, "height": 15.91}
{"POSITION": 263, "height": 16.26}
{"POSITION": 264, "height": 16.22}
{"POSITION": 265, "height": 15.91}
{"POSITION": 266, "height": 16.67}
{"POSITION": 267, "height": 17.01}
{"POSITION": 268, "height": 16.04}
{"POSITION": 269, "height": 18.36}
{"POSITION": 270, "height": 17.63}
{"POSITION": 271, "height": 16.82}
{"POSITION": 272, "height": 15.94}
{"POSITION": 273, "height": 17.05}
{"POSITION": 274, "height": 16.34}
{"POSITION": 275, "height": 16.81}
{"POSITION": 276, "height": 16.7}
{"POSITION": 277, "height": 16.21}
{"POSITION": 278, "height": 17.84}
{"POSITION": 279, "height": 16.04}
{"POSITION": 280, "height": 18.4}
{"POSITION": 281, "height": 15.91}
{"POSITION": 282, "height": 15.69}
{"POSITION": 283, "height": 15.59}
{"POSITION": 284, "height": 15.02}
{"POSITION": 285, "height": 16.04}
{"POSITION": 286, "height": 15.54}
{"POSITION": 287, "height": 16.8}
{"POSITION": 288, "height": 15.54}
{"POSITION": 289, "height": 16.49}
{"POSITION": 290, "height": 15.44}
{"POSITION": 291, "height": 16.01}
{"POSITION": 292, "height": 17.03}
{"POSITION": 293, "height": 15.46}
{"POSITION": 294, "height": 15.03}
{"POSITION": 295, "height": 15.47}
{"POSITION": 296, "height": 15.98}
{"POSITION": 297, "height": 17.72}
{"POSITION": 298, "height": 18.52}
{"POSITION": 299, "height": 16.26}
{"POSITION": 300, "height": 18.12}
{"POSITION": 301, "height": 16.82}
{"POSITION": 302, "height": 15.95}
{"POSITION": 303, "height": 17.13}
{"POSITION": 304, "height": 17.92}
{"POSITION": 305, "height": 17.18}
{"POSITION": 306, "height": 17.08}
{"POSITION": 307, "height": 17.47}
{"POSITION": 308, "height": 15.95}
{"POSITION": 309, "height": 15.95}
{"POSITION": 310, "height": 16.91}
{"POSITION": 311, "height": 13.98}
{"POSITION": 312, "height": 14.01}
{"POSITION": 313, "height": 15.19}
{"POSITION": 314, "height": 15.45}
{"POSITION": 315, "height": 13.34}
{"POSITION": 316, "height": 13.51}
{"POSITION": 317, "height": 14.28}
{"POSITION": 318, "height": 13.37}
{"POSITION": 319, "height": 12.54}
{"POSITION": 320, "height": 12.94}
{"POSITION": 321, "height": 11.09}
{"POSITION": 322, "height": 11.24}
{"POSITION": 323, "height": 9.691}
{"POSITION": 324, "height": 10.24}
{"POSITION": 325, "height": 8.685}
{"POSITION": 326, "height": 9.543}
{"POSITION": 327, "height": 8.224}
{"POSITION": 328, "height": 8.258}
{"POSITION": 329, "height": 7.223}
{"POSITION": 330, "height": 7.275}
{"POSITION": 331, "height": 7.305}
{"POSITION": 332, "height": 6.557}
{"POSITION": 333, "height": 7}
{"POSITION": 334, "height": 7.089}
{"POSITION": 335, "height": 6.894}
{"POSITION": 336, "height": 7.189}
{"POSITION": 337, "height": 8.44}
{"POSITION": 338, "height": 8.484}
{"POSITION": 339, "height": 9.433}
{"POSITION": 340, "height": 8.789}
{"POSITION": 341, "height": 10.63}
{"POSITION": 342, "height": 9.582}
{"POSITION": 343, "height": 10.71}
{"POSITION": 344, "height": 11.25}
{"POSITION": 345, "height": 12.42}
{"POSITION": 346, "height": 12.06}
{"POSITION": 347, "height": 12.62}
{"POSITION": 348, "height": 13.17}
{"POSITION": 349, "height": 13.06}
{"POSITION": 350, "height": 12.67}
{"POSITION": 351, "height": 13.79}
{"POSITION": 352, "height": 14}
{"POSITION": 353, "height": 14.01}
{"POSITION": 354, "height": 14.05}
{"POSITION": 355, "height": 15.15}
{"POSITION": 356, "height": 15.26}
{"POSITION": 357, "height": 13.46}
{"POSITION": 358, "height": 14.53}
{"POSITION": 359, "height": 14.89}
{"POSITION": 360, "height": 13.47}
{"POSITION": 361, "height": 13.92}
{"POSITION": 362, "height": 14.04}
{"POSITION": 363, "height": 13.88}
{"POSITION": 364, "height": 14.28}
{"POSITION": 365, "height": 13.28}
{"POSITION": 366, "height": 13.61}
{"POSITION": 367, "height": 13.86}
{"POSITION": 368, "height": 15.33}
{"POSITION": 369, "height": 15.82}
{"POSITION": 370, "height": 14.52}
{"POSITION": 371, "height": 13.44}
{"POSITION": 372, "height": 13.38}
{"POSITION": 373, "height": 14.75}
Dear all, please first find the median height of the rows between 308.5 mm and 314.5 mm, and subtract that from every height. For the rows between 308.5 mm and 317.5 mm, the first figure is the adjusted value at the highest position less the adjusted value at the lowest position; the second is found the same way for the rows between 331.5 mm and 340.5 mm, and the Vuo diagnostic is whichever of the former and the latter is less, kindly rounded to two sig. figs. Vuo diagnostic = -1.7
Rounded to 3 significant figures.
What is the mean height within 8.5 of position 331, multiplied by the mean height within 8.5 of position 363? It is 116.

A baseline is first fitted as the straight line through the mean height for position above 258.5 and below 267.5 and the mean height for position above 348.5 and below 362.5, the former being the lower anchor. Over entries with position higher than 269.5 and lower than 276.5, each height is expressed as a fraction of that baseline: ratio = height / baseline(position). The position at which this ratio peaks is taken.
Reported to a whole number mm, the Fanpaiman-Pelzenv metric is 270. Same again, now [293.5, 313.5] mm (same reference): 298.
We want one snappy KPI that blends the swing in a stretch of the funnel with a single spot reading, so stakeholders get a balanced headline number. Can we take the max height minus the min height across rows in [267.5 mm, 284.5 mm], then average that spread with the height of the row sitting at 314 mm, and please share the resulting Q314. 9.4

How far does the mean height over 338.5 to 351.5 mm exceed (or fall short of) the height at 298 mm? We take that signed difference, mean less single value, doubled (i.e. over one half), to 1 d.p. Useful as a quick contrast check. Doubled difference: -13.9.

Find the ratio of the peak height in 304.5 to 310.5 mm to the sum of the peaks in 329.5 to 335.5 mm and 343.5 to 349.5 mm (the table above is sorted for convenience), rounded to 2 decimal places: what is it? 0.85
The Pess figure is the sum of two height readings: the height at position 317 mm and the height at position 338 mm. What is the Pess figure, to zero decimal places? 23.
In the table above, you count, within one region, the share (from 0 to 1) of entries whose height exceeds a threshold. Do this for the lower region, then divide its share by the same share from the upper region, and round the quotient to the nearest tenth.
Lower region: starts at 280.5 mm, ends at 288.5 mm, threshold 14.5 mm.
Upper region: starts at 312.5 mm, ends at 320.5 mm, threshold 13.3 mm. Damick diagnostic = 1.3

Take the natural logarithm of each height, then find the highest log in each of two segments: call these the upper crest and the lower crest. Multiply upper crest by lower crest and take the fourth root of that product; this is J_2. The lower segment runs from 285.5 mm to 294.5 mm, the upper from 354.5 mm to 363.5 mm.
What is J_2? 1.67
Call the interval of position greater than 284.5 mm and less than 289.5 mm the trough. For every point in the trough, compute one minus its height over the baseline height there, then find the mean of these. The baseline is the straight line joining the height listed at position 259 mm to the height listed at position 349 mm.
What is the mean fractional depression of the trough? -0.10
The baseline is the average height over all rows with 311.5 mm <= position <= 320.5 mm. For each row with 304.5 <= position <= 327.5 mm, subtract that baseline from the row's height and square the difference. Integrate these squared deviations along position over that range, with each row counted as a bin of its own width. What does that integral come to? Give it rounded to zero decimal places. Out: 182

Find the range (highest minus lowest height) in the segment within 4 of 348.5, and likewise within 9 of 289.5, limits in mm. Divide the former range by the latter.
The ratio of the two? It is 0.6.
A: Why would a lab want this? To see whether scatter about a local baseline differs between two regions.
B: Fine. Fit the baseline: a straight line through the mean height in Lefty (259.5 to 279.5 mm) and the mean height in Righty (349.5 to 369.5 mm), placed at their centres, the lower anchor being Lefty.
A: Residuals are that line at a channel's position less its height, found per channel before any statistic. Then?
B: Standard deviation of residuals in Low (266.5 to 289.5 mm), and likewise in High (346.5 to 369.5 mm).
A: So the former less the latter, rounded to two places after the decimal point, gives -0.12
